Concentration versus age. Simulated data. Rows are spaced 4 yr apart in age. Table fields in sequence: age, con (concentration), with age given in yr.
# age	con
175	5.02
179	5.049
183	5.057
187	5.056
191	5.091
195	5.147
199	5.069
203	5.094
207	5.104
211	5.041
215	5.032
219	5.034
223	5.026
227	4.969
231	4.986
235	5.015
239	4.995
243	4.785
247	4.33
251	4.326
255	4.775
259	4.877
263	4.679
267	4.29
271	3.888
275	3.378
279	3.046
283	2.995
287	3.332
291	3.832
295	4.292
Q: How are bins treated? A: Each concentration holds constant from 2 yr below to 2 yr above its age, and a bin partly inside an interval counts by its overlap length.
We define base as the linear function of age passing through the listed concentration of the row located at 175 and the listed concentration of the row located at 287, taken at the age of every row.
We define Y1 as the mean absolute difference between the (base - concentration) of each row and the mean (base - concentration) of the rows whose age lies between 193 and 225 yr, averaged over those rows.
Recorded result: 0.087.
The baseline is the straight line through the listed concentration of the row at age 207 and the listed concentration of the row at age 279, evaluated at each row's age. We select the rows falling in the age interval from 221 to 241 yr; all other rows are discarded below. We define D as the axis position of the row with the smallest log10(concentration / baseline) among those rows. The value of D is 223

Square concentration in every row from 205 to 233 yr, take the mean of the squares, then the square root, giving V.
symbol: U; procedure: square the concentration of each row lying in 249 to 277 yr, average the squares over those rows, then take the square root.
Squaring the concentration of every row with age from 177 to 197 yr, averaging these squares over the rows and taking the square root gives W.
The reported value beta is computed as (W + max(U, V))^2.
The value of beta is 102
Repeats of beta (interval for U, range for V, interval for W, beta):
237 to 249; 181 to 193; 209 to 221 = 102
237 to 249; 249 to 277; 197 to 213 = 96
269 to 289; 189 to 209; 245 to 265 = 94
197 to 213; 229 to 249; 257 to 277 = 87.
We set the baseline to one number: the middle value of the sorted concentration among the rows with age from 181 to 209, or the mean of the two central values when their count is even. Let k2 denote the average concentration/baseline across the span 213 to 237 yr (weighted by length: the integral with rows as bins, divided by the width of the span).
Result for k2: 0.98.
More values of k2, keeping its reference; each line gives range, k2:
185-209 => 1.00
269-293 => 0.67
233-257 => 0.92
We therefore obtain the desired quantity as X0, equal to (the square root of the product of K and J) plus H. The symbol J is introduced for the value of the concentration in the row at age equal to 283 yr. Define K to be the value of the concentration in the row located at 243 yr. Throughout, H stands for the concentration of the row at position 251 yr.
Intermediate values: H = 4.326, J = 2.995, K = 4.785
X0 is 8.1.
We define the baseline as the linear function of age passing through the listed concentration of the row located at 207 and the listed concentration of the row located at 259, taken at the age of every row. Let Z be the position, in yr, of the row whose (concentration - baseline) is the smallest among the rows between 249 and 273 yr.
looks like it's 271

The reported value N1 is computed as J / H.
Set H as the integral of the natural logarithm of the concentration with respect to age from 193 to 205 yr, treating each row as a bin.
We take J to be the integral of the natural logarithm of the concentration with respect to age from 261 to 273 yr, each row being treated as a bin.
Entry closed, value 0.89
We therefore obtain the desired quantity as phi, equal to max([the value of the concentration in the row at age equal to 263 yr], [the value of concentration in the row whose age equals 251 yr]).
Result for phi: 4.68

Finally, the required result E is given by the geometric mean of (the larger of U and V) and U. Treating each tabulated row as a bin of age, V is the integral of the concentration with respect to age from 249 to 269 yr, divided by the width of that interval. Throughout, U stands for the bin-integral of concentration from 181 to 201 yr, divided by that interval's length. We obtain 5.08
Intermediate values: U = 5.08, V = 4.6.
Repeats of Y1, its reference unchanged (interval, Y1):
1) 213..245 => 0.086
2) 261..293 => 0.432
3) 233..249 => 0.180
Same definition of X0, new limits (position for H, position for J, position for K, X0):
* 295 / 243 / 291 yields 8.6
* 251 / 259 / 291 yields 8.6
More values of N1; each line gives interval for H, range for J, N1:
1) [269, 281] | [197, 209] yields 1.32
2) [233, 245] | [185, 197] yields 1.02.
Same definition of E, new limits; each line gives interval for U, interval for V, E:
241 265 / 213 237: 4.82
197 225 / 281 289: 5.06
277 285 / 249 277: 3.61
